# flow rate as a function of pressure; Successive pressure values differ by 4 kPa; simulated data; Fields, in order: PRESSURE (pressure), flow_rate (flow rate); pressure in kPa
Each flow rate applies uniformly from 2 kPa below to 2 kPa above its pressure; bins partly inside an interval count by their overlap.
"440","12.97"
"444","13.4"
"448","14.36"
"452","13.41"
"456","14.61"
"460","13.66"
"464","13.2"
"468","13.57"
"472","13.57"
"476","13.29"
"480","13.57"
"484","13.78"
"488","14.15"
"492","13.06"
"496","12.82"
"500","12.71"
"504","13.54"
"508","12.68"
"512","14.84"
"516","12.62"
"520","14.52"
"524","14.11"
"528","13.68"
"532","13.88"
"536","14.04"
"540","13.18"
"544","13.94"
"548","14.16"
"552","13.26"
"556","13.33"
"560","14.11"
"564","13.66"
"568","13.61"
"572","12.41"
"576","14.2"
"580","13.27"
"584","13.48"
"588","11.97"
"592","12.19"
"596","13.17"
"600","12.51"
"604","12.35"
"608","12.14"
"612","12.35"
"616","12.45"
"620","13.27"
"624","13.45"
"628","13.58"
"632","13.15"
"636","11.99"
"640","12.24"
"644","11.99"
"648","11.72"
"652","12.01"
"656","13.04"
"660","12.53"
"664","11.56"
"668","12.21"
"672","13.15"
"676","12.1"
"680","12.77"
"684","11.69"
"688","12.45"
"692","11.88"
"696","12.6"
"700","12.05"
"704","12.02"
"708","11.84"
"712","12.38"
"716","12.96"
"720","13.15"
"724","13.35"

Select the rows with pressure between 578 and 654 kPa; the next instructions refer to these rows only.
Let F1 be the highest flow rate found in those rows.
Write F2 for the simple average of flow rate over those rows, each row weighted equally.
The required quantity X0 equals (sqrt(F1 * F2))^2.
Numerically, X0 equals 171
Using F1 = 13.58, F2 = 12.59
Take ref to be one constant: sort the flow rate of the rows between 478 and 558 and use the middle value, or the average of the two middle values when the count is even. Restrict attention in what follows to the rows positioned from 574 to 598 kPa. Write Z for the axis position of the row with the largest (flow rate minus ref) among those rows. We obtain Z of 576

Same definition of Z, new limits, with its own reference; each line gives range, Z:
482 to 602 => 512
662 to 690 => 672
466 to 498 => 488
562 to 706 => 576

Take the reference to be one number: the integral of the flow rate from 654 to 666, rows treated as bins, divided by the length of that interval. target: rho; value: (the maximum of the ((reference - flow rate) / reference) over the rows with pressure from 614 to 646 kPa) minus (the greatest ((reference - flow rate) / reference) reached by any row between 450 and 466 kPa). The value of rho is 0.10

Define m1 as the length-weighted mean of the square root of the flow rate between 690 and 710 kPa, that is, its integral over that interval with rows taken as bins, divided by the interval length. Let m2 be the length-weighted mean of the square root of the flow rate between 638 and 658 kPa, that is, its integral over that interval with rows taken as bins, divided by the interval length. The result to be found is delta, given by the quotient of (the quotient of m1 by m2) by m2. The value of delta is 0.285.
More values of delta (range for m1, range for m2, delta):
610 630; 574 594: 0.277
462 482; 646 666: 0.301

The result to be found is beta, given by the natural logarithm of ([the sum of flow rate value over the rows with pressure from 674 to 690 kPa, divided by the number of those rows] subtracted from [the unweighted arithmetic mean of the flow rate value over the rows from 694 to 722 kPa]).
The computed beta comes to -1.7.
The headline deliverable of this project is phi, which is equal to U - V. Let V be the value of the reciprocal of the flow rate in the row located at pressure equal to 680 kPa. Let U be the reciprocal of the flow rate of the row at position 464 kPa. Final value -0.003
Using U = 0.0758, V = 0.078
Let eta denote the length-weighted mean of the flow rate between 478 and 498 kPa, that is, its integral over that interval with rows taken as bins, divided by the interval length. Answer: 13.5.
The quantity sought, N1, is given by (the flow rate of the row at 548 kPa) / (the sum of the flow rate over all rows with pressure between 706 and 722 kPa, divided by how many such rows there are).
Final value 1.13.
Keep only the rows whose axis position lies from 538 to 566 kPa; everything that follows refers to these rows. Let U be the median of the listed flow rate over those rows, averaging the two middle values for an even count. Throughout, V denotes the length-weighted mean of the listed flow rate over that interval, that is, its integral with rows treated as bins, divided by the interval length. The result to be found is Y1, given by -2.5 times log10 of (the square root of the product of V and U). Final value -2.84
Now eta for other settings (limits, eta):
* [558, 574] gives 13.4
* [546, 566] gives 13.7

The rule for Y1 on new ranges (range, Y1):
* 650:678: -2.72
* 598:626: -2.75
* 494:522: -2.79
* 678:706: -2.71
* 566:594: -2.80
